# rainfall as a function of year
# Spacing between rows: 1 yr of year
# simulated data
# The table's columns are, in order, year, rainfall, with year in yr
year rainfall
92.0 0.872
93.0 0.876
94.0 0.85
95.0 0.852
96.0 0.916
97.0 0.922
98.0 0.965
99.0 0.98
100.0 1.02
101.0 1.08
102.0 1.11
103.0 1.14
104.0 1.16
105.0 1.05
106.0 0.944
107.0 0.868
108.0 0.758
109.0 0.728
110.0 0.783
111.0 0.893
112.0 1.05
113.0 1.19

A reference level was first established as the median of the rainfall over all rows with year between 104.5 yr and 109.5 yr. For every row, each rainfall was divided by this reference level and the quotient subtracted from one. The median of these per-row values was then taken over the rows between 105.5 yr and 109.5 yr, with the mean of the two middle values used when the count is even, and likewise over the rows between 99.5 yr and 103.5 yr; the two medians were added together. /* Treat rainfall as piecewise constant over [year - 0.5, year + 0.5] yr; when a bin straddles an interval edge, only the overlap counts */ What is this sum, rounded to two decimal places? -0.20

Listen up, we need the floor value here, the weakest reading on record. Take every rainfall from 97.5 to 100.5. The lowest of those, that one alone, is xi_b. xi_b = 0.965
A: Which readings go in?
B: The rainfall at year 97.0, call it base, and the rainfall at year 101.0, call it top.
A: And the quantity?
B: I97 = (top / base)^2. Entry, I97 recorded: 1.4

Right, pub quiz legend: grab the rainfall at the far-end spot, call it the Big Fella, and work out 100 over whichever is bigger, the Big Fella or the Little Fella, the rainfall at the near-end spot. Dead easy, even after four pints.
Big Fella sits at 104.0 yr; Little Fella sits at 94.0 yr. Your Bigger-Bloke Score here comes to 86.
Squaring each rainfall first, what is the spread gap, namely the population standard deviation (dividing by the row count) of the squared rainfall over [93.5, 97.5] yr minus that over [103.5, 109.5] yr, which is -0.23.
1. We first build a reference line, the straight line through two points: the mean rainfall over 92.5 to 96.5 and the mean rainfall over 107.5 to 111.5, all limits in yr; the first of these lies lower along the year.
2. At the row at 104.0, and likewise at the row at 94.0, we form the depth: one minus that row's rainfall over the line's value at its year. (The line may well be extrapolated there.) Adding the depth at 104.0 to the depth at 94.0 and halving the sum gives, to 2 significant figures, -0.19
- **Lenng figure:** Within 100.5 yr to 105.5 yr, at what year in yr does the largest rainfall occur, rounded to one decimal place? 104.0 yr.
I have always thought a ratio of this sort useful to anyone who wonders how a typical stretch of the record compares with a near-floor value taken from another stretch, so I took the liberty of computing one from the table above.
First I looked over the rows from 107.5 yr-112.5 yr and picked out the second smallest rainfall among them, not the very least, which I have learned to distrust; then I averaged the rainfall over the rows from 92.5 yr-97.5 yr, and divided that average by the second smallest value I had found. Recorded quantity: 1.17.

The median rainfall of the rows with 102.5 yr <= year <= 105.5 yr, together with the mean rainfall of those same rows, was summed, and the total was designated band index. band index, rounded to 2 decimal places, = 2.26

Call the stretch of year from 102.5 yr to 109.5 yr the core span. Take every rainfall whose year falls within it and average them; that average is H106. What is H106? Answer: 0.95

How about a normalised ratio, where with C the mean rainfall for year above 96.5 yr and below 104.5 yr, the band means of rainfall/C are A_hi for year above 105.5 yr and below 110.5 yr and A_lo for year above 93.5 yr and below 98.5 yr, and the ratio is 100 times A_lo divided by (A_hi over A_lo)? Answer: 95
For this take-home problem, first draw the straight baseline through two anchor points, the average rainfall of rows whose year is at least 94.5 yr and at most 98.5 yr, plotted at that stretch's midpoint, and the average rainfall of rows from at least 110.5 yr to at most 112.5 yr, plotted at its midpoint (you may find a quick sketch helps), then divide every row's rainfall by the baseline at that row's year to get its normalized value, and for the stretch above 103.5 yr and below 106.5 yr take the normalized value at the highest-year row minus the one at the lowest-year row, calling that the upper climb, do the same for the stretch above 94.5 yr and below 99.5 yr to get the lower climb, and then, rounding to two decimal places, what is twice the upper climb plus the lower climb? -0.35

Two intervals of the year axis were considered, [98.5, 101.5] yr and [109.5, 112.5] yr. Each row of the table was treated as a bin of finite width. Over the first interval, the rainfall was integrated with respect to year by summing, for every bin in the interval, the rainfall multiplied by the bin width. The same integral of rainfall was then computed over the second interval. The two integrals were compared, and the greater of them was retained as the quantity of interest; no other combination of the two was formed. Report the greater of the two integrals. 3.1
